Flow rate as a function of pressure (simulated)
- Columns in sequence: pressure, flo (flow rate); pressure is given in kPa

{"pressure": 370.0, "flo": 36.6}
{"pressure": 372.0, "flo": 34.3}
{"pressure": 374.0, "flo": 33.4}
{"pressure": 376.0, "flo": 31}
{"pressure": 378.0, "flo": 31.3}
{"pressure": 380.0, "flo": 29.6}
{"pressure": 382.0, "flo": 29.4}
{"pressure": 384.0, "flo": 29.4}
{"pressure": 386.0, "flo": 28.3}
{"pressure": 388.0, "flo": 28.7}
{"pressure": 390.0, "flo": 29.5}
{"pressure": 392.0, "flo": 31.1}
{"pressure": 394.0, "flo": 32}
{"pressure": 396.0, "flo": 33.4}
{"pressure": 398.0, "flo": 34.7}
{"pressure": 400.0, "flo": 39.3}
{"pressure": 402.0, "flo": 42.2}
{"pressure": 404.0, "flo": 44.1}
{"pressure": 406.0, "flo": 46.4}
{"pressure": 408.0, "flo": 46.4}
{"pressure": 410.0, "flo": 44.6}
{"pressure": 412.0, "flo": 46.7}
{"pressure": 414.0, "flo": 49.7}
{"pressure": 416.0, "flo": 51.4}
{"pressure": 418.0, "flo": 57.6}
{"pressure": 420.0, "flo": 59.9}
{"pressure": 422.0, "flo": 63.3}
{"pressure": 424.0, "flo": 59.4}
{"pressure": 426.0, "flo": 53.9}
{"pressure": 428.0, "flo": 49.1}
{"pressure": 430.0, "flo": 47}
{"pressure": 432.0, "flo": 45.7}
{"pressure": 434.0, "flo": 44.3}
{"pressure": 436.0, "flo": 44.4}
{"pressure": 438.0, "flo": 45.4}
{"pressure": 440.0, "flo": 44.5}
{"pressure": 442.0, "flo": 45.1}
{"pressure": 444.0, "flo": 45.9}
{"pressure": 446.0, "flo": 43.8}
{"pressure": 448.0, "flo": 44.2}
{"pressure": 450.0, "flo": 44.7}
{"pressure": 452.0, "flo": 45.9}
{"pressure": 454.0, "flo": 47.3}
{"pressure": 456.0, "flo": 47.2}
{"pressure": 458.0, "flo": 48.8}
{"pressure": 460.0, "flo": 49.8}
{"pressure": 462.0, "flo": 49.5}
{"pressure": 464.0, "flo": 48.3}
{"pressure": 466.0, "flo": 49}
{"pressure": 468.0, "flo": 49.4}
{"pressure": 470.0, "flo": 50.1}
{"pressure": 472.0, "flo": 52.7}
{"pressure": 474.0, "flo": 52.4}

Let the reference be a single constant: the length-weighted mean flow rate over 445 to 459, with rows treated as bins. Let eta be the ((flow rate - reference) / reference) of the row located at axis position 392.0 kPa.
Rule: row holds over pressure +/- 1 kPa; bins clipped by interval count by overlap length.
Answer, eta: -0.32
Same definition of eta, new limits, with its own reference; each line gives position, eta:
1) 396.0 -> -0.27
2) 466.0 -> 0.07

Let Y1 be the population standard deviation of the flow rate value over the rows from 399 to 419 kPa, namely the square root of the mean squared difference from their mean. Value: 4.9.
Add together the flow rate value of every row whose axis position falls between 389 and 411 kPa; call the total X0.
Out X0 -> 424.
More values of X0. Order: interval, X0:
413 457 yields 1080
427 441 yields 320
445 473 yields 671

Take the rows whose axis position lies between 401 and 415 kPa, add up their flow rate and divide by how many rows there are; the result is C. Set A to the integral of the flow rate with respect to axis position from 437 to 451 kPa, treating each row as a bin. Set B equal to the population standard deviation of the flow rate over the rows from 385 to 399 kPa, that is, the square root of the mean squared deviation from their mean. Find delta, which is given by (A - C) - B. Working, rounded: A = 627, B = 2.2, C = 45.7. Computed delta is 579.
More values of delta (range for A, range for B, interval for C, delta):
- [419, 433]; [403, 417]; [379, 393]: 725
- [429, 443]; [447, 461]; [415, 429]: 575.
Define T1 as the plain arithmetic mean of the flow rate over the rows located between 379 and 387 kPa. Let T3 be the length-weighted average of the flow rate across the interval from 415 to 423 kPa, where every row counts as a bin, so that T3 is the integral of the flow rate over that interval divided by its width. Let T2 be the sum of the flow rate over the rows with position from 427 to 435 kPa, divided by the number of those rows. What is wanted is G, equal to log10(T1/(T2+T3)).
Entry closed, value -0.55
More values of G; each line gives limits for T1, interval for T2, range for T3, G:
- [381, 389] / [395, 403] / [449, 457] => -0.46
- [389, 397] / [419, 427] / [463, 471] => -0.54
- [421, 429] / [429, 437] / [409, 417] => -0.22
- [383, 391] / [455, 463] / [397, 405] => -0.49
